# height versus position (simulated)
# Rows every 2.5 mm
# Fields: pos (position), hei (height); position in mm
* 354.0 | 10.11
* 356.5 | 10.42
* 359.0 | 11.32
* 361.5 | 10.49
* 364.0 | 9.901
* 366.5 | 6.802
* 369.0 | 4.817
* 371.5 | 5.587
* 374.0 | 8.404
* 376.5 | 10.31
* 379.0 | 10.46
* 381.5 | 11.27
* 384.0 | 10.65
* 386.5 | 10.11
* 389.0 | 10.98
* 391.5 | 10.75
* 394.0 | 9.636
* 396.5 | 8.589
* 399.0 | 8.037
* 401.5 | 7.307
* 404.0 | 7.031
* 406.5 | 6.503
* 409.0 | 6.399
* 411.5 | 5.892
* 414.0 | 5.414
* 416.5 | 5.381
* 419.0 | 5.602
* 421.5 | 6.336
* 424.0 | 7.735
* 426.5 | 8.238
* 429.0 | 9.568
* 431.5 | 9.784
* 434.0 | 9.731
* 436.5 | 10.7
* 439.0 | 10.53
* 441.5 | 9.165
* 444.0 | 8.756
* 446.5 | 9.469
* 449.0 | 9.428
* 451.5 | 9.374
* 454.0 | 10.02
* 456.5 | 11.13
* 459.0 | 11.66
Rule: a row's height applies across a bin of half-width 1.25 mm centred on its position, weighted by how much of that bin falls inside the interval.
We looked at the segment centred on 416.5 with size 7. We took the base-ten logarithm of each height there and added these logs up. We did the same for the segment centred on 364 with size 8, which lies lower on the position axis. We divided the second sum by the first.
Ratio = 1.29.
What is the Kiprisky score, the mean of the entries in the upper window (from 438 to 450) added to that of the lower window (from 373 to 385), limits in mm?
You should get 19.7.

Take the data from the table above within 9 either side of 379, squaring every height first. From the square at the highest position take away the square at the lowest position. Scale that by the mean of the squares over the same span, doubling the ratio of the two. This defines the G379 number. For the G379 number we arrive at 1.5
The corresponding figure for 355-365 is -0.2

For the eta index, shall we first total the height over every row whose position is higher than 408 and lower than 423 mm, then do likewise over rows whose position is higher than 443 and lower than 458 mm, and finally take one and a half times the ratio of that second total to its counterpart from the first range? 2.5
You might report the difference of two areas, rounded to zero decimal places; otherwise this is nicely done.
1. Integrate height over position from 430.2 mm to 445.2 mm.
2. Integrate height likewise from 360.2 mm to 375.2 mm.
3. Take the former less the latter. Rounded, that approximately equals 32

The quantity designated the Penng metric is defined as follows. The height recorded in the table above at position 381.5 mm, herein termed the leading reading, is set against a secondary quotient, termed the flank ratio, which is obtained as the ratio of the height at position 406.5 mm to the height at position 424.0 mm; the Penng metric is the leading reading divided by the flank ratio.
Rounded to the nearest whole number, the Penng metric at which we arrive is 13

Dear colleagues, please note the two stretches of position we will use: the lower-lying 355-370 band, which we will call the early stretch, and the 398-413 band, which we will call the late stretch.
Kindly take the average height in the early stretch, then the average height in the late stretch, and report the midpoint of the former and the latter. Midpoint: 7.9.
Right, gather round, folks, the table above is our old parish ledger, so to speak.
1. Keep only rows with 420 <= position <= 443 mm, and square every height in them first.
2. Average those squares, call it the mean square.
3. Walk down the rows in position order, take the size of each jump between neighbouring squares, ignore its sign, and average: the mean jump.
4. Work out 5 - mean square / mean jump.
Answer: -1.3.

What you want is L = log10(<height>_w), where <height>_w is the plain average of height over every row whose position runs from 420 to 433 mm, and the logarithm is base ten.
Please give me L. 0.92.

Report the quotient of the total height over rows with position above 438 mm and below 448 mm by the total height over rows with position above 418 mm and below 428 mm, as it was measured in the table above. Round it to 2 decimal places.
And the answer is 1.36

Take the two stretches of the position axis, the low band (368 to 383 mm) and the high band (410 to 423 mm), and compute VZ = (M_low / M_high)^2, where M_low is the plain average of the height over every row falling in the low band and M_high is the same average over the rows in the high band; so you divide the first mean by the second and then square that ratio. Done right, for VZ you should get 2.2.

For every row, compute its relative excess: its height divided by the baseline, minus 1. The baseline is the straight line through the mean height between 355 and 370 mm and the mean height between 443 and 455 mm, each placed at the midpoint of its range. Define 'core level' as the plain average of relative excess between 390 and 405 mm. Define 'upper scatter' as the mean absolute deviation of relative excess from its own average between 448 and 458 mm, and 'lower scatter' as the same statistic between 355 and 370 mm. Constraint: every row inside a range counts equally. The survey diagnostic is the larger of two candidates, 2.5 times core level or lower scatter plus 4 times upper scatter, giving 0.48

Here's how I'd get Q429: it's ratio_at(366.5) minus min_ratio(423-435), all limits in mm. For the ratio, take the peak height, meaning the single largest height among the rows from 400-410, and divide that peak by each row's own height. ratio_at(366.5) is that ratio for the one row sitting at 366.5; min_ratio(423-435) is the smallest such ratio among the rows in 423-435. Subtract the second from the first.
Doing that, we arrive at 0.33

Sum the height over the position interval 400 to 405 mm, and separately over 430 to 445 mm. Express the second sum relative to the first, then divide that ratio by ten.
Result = 0.41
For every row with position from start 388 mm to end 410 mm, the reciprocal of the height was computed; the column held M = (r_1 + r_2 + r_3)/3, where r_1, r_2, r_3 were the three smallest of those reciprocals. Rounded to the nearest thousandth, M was 0.096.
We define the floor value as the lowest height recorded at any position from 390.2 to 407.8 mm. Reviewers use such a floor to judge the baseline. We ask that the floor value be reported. 6.503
